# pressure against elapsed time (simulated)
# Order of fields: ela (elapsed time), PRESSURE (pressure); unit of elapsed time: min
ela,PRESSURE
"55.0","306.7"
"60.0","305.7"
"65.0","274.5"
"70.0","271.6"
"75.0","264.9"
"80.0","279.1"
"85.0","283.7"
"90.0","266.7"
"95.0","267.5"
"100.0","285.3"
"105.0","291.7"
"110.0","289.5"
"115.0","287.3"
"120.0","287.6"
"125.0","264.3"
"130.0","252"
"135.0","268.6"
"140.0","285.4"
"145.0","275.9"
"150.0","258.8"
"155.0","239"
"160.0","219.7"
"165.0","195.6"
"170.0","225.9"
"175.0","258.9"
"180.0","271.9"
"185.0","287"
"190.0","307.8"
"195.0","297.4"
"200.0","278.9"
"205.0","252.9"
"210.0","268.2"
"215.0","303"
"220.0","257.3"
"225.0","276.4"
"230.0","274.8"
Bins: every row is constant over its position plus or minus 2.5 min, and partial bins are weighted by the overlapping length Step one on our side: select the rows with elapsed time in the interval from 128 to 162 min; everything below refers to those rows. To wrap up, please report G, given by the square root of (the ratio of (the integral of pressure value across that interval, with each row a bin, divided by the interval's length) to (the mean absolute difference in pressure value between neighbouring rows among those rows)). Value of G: 3.9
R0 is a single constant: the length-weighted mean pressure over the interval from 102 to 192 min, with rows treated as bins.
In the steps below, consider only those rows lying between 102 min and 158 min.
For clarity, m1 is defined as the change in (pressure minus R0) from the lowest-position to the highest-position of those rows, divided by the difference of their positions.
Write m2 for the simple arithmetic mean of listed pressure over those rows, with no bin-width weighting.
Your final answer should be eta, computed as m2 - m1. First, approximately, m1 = -1.1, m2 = 272.7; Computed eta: 274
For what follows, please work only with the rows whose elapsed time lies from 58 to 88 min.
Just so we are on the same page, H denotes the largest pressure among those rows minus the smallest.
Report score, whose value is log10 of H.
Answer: 1.61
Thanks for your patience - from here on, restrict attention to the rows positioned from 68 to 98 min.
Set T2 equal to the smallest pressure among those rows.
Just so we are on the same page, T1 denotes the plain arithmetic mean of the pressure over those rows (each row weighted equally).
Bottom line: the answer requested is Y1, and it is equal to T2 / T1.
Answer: 0.97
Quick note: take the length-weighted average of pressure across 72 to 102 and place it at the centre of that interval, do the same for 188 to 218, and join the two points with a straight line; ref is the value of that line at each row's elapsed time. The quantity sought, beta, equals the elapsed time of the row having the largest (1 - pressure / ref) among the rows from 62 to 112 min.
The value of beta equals 75.0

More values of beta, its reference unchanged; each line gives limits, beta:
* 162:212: 165.0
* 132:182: 165.0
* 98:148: 130.0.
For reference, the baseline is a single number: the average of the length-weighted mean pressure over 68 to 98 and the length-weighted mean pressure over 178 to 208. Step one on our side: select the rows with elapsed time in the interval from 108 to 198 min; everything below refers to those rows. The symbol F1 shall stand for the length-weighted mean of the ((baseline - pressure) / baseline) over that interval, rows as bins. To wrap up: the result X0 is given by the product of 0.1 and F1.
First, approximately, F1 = 0.045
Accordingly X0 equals 0.0045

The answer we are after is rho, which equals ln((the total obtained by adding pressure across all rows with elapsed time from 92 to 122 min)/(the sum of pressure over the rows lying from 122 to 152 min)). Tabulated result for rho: 0.06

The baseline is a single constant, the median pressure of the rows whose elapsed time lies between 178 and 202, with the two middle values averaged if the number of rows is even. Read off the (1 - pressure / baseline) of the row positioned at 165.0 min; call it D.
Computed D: 0.32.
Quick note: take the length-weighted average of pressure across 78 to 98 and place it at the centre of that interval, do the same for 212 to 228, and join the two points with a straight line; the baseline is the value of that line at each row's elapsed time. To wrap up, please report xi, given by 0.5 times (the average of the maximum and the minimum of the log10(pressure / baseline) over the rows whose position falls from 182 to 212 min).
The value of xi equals 0.0010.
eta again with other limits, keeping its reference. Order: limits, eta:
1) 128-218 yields 263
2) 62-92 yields 274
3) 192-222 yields 278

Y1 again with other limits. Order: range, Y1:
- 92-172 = 0.75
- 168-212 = 0.83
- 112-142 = 0.92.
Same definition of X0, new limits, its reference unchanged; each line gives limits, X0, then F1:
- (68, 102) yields 0.0013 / 0.013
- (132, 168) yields 0.0104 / 0.104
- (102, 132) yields -0.0006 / -0.006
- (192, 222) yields 0.0001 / 0.001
